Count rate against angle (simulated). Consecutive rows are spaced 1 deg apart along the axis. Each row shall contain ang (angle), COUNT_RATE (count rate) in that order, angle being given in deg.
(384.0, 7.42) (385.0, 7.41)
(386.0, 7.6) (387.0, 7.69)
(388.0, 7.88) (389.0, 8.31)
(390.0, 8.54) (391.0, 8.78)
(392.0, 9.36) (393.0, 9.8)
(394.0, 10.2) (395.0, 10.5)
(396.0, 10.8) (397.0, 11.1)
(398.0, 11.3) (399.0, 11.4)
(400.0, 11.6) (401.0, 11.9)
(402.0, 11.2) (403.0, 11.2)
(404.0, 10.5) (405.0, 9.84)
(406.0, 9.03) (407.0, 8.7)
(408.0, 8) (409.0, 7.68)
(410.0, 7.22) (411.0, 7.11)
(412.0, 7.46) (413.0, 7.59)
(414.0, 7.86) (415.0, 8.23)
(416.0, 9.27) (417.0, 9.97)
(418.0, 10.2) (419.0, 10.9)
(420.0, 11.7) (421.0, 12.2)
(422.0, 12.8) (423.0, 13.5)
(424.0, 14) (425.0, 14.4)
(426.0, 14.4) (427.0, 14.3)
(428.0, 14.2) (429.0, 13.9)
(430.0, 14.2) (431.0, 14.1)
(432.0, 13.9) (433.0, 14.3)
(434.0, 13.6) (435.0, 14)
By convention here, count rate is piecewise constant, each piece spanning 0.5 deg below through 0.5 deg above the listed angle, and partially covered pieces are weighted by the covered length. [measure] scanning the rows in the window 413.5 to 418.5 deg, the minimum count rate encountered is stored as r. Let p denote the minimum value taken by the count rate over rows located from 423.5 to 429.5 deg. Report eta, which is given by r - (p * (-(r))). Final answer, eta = 117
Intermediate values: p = 13.9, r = 7.86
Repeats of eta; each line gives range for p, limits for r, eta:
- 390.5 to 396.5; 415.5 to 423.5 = 91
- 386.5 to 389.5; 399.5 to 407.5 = 76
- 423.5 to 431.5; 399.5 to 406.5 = 135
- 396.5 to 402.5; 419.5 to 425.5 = 142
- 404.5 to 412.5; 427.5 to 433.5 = 113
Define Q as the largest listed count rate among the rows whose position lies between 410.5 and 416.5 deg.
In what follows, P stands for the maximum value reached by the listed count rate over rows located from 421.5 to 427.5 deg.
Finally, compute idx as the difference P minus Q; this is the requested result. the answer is 5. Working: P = 14.4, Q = 9.27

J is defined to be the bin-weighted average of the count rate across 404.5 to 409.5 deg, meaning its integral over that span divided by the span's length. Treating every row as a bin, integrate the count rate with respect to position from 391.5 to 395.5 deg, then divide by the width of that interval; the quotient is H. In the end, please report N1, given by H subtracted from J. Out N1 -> -1.3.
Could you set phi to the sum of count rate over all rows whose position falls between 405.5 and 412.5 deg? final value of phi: 55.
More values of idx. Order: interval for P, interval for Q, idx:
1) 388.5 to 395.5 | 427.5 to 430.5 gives -4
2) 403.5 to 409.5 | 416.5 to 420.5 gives -1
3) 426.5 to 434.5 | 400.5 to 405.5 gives 2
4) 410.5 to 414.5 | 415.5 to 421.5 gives -4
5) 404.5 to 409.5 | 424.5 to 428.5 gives -5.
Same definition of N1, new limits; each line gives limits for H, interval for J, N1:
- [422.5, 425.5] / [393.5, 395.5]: -3.6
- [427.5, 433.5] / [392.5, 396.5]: -3.8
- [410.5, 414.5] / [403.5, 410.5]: 1.2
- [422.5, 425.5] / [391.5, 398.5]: -3.5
